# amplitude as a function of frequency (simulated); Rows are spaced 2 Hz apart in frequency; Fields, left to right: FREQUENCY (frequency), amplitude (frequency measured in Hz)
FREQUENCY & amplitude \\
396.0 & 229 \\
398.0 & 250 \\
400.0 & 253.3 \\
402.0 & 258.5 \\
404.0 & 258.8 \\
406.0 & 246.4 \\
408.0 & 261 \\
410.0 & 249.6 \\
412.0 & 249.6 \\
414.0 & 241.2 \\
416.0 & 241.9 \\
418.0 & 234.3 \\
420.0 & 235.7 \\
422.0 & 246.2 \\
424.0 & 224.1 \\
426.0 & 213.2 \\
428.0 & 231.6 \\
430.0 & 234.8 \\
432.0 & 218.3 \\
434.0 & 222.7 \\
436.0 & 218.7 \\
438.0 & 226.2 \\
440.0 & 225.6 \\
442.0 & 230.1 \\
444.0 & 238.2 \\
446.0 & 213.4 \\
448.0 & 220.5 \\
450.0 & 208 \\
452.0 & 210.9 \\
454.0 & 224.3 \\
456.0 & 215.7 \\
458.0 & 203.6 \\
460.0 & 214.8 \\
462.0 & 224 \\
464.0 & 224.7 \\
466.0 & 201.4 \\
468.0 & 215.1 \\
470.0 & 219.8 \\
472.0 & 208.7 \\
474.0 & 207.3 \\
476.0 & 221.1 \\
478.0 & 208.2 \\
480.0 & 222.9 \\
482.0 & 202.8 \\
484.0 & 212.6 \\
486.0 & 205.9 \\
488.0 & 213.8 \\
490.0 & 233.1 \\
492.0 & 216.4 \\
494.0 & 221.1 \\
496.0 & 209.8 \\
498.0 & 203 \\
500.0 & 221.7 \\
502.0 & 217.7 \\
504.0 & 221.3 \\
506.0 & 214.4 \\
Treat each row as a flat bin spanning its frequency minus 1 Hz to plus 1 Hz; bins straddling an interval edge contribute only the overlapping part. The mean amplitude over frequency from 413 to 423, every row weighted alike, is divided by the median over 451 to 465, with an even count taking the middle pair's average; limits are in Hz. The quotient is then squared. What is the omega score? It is 1.237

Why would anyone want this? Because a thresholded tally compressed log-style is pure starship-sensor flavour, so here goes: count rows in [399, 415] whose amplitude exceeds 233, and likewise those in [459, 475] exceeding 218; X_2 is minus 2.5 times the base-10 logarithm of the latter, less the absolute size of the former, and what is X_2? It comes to -9.2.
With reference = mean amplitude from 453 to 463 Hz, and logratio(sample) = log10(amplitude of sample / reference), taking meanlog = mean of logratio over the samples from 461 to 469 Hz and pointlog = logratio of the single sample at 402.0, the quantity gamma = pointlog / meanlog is -99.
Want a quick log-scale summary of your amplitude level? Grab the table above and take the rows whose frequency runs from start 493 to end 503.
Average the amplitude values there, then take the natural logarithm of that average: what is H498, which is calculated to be 5.37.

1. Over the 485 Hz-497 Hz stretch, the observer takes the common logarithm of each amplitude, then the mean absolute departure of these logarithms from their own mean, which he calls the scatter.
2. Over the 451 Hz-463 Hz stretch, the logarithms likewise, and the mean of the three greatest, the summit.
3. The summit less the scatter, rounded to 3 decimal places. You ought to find 2.331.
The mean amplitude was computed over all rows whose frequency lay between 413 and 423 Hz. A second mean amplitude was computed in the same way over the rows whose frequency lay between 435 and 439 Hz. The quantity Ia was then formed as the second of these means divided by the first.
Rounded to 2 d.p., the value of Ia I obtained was 0.93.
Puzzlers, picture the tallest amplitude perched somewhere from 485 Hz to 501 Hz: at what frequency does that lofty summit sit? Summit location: 490.0 Hz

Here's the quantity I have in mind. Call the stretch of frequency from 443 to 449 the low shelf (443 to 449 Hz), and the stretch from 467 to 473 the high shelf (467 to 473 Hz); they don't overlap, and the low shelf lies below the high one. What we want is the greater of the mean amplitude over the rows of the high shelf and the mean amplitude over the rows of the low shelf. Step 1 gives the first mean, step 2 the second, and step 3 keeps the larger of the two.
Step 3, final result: 224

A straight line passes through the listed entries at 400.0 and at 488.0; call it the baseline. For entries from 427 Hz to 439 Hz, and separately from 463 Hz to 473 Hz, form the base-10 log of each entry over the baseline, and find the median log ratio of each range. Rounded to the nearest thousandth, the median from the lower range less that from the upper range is -0.009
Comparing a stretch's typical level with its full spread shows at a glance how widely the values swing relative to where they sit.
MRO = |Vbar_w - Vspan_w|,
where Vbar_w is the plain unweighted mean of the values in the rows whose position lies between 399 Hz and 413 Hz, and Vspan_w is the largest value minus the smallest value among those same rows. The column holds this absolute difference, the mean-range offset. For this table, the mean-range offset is 239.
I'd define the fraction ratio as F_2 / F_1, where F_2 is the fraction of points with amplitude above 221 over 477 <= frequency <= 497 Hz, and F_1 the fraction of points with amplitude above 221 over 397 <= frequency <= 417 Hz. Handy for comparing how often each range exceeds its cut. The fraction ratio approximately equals 0.30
